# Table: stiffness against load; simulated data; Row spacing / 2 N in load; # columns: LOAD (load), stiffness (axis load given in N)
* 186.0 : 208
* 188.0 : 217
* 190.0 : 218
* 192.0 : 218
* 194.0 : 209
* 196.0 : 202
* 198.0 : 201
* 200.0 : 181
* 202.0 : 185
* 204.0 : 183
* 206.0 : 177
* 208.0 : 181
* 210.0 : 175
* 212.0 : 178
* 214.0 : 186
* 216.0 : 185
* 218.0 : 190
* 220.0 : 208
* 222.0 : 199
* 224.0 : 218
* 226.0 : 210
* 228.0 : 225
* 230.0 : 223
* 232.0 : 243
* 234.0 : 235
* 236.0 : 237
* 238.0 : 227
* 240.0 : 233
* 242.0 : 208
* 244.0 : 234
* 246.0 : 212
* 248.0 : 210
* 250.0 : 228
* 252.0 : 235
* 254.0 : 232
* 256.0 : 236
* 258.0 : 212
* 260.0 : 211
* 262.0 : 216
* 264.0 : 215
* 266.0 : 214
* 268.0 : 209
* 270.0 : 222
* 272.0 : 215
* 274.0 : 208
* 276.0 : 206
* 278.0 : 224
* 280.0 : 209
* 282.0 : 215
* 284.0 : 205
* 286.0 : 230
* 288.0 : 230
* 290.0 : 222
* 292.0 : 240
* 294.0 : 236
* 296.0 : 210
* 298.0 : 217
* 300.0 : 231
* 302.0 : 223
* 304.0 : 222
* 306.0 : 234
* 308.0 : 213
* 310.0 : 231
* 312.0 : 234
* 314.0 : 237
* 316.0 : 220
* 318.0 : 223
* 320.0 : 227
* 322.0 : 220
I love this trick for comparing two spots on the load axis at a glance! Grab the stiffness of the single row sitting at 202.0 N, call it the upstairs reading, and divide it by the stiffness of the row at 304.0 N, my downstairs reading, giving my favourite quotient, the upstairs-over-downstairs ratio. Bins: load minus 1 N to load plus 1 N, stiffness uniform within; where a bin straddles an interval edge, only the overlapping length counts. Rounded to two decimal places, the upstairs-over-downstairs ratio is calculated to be 0.83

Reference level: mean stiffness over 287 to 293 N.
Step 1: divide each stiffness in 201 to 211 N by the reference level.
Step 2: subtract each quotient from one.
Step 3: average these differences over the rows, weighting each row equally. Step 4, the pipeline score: 0.22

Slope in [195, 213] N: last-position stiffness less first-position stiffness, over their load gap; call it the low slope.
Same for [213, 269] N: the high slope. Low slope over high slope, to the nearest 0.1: -3.5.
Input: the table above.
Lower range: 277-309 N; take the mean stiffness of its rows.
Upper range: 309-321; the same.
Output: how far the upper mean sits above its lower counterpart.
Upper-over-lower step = 6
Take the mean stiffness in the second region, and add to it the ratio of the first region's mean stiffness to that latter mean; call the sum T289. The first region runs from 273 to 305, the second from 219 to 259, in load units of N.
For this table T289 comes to 224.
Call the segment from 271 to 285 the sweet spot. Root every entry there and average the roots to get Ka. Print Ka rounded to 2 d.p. 14.55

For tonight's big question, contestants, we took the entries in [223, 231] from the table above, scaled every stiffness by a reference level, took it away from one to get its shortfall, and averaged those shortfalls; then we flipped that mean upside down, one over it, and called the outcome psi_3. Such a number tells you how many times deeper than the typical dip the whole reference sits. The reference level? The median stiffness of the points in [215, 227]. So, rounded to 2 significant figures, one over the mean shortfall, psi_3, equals -13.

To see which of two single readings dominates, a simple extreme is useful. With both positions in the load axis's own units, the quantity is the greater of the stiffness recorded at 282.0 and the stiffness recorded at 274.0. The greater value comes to 215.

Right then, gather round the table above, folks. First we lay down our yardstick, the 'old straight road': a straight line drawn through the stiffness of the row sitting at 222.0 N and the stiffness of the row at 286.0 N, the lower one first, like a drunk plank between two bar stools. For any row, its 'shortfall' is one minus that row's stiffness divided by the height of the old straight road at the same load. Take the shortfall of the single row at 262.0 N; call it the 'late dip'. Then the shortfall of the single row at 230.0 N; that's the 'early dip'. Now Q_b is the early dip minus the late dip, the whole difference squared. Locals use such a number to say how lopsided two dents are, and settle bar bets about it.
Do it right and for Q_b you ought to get 0.012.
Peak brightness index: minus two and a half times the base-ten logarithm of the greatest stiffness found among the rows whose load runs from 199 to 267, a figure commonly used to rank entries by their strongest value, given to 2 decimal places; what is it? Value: -5.96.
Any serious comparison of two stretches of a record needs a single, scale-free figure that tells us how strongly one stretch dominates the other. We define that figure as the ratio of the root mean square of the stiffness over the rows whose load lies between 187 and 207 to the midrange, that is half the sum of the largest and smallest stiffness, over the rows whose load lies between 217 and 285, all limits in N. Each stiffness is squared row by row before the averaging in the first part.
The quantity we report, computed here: 0.92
